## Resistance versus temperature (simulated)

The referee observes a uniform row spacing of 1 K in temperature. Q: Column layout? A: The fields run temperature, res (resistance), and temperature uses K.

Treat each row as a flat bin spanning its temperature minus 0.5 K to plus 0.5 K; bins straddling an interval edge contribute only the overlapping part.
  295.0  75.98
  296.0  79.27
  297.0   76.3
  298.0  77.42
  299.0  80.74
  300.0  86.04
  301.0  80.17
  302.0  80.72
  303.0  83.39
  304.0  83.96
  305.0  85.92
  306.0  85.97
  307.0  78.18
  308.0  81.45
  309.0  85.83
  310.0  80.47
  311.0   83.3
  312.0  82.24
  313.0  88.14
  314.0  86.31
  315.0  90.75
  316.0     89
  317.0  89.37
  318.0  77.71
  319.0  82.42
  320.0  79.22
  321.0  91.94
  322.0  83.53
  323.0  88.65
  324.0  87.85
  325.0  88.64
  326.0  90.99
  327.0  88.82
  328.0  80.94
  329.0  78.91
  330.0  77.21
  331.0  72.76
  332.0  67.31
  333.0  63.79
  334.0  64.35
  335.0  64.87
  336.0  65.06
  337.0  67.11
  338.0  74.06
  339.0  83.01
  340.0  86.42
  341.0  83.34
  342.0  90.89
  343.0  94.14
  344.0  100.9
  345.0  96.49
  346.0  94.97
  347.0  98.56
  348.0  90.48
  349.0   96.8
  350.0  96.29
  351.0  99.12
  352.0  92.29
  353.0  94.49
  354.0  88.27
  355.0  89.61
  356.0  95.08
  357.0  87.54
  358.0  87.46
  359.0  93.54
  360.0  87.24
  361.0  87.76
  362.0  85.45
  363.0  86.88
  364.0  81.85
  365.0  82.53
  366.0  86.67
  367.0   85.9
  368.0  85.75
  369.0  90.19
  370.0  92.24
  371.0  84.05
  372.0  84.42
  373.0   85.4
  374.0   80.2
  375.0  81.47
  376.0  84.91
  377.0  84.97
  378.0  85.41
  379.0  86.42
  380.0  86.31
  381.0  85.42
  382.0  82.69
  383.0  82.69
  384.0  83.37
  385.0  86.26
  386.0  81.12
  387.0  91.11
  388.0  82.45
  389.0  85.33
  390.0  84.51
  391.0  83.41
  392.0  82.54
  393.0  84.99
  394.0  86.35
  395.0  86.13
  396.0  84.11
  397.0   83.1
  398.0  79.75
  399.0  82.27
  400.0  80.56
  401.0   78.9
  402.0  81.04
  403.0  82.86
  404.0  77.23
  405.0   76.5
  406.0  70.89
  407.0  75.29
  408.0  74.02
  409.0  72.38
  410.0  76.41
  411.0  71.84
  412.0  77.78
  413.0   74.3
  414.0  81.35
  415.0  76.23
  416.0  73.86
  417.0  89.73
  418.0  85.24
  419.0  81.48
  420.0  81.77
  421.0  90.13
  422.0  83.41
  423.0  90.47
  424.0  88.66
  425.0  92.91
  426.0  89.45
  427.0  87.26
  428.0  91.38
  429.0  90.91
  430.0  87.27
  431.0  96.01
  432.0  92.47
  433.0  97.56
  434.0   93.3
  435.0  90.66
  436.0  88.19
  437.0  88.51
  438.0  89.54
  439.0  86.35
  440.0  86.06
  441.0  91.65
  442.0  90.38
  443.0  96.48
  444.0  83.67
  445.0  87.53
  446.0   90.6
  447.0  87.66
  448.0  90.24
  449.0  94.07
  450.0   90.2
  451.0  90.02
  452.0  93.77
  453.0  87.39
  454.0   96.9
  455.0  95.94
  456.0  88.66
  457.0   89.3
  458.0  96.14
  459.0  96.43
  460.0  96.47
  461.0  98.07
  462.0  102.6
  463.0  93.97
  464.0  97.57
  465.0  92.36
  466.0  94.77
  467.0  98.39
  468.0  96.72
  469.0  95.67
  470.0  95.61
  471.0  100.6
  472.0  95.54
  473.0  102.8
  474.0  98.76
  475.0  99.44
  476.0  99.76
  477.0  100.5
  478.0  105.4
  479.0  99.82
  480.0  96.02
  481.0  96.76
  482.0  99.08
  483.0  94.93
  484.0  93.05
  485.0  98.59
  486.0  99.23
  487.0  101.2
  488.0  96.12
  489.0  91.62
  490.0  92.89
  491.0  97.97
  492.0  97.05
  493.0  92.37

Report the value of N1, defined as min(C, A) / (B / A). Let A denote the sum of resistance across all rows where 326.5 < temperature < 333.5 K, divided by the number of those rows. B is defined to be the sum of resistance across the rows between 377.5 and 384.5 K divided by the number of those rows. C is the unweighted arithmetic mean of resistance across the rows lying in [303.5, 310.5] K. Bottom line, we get 68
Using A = 76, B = 85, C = 83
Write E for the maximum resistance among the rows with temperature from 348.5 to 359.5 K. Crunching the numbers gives 99.12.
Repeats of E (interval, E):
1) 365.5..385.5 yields 92.24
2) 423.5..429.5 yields 92.91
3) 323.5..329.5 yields 90.99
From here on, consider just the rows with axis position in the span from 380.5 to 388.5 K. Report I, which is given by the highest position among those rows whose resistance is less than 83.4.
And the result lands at 388.0 K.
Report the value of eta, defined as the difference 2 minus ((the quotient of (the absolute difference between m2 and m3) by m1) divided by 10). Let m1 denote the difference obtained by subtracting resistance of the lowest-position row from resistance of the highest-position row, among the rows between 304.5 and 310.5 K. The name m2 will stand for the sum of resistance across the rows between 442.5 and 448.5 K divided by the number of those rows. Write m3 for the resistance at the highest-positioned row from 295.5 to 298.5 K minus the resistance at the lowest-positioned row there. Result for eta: 3.7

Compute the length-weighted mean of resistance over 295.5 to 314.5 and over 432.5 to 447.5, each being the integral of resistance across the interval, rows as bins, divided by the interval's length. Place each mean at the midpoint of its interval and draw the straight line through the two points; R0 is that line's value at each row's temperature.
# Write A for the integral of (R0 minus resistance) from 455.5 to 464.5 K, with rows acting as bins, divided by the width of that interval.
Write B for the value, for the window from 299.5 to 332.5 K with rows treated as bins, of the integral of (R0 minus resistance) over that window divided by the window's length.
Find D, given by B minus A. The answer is 4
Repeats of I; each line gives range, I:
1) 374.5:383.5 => 383.0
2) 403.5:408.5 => 408.0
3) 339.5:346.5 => 341.0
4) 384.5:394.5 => 392.0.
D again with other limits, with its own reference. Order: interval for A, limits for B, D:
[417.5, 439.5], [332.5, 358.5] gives -2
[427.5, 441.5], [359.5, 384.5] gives 2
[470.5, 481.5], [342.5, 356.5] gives -2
